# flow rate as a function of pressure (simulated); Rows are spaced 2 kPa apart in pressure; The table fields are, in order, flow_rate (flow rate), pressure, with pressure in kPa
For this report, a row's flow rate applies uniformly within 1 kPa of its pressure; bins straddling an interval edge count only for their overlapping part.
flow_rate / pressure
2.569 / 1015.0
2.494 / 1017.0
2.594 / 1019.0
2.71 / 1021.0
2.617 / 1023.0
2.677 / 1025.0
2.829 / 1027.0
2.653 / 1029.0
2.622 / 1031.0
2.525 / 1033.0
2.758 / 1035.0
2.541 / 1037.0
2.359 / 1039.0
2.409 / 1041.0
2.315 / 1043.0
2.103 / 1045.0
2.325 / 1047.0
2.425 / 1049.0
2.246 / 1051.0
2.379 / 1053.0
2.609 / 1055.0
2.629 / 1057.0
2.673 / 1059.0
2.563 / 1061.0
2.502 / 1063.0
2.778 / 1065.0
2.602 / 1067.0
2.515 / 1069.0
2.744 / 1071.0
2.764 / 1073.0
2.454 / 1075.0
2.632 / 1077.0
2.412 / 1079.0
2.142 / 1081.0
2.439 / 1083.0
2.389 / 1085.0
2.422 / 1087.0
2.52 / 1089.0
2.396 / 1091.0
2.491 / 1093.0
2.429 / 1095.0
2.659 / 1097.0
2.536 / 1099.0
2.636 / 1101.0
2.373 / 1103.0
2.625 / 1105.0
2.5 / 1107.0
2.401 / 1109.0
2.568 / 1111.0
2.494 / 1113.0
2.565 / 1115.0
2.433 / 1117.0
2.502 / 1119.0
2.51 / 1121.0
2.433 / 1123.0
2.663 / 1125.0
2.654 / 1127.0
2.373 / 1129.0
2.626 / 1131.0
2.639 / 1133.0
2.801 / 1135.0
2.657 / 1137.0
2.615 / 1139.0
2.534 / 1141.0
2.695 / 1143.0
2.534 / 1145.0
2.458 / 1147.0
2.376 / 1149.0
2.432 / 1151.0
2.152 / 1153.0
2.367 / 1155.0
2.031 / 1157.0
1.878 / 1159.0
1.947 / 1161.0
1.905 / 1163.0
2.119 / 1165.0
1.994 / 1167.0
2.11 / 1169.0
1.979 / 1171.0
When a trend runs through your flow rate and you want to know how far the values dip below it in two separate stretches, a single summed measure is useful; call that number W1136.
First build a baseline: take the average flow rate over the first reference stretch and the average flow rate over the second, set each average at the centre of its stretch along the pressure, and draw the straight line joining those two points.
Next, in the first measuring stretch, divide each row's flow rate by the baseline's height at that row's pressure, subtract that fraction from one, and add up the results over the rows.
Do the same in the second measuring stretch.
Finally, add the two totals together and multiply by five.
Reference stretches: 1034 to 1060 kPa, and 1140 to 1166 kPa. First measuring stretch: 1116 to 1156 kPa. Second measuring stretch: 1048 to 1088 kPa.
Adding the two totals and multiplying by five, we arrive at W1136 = -14.5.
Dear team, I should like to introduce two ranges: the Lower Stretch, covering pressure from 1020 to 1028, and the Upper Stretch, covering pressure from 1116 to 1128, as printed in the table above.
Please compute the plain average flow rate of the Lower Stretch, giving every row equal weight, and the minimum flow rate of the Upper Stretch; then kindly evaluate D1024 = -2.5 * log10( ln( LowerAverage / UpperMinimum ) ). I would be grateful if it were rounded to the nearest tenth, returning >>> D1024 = 2.4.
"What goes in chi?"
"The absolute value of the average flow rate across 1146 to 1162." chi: 2.21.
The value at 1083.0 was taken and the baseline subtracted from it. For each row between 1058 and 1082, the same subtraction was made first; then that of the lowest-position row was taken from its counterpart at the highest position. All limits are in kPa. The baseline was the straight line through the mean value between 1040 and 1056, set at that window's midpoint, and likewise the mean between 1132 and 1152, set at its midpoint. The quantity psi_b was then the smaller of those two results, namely -0.58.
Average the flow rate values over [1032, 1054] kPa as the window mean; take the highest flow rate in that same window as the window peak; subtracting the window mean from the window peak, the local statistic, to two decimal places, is 0.36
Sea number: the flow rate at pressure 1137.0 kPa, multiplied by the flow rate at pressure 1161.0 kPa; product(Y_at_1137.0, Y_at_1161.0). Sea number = 5.2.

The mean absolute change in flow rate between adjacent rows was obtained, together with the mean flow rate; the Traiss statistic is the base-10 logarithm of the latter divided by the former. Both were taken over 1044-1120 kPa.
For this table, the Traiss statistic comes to 1.24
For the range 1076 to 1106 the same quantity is 1.19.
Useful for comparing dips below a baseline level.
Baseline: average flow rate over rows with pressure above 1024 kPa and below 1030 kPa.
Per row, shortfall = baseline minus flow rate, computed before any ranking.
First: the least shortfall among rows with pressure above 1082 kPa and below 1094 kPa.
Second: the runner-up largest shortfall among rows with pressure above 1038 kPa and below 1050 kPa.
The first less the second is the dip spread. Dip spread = -0.205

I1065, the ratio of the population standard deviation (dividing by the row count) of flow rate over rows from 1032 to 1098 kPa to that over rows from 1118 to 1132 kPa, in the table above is 1.6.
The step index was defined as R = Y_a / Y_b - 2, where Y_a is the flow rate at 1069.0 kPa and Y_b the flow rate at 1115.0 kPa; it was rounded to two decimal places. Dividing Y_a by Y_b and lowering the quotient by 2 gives -1.02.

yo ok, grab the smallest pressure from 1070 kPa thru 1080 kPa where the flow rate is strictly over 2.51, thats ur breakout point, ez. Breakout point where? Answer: 1071.0 kPa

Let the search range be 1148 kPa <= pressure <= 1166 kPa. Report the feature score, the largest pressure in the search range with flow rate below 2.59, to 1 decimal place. 1165.0 kPa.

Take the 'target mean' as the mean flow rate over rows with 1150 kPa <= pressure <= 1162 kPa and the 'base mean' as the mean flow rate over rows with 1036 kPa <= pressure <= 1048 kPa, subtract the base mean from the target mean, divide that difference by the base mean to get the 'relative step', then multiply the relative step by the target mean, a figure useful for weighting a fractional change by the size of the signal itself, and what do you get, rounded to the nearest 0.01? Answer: -0.19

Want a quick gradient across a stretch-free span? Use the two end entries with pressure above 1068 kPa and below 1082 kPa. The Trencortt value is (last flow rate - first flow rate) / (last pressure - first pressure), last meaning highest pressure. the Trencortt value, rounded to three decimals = -0.031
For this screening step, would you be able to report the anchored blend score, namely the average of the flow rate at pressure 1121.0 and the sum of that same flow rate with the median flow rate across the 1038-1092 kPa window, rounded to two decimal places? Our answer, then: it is 3.73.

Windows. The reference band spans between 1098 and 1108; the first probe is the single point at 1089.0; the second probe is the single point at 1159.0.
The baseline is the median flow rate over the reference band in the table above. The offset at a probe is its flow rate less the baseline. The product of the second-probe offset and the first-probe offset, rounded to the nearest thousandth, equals 0.011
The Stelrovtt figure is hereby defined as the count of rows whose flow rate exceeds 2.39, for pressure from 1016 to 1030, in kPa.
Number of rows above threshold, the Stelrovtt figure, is 7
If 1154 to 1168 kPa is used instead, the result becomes 0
